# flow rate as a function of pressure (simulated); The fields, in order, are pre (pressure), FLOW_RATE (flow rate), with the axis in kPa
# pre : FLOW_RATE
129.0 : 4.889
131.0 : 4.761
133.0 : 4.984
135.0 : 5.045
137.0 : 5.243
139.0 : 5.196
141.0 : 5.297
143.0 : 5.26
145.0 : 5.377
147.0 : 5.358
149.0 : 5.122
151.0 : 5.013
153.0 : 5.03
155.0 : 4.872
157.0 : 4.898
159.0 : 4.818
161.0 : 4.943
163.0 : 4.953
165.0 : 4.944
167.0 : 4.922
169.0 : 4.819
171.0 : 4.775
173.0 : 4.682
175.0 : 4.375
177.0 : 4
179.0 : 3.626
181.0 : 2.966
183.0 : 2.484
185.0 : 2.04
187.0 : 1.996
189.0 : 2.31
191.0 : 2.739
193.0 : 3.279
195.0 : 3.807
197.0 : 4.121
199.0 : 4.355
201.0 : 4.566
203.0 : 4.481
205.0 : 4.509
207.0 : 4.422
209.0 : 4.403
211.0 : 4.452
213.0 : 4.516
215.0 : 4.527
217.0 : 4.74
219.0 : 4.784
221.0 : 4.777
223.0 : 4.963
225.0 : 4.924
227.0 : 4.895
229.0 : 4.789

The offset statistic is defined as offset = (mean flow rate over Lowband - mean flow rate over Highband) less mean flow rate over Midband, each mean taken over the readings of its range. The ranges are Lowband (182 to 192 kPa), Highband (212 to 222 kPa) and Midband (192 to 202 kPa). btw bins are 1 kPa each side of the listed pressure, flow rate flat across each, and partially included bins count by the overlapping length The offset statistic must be -6.4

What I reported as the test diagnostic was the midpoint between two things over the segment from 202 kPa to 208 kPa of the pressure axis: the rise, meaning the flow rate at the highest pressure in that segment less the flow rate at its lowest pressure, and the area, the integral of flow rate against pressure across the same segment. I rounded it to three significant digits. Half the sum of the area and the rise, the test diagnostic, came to 13.4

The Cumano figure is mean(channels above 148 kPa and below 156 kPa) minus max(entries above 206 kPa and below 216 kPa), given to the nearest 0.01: 0.48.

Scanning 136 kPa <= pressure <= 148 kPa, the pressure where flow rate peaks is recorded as 145.0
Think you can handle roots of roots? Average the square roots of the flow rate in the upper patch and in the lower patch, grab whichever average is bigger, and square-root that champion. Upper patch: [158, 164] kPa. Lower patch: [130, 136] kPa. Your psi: 1.49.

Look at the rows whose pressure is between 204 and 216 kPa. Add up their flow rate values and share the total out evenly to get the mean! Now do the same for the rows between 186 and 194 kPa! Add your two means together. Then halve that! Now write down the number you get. 3.53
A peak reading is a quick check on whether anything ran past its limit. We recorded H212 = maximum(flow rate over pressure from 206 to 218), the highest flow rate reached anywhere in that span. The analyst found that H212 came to 4.74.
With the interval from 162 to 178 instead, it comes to 4.953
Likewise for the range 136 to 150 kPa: 5.377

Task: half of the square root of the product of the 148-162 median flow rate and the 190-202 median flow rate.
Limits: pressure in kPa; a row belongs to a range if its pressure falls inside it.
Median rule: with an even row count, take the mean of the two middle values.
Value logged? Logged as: 2.21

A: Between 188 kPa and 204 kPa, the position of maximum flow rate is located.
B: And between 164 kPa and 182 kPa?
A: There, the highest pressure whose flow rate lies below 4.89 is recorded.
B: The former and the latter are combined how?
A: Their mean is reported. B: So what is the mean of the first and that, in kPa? 191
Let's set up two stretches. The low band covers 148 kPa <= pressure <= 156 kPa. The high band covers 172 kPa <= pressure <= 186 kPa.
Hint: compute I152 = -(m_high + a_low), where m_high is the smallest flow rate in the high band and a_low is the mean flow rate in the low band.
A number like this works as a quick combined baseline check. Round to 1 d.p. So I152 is -7.0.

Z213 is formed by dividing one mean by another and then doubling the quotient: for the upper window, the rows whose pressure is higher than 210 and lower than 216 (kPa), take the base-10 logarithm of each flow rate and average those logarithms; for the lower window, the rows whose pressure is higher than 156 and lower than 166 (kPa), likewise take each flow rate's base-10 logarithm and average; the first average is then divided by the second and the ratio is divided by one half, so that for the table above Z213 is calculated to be 1.89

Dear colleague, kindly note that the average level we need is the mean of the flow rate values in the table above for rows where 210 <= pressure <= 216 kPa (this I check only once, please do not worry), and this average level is 4.50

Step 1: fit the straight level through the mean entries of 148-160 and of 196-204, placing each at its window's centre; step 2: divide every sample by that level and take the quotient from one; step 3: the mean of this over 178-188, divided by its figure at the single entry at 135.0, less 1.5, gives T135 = 13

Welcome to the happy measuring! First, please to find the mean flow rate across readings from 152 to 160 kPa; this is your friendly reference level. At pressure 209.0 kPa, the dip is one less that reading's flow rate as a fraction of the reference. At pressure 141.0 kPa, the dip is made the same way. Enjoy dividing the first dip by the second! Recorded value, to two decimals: -1.28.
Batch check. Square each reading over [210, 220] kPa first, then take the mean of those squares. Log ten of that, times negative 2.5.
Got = -3.32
